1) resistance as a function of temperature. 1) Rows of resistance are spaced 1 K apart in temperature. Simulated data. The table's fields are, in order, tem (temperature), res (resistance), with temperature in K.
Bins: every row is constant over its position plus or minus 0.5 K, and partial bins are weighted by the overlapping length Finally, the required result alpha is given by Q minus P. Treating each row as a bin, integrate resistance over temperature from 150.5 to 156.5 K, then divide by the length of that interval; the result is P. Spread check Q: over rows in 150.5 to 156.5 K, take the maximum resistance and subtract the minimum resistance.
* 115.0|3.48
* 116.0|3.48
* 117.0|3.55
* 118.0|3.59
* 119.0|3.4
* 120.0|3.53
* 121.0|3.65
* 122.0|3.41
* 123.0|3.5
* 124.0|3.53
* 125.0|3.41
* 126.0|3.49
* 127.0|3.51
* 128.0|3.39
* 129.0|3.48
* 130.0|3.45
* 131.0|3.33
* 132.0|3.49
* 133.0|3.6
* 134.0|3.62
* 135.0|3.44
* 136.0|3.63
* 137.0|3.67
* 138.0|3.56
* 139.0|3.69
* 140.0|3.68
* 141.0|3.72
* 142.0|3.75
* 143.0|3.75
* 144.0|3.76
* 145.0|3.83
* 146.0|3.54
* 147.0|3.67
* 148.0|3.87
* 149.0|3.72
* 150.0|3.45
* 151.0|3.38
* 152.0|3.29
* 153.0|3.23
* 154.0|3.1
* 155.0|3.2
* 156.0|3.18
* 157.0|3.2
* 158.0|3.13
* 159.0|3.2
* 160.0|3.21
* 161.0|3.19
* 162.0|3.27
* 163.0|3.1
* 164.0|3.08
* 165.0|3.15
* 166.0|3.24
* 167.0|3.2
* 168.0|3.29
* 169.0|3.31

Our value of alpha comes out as -2.95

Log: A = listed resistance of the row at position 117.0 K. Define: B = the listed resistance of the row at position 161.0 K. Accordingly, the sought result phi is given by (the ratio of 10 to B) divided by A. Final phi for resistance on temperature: 0.883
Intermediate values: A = 3.55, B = 3.19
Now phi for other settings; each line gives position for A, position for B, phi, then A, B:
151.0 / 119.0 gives 0.870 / 3.38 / 3.4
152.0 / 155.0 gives 0.950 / 3.29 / 3.2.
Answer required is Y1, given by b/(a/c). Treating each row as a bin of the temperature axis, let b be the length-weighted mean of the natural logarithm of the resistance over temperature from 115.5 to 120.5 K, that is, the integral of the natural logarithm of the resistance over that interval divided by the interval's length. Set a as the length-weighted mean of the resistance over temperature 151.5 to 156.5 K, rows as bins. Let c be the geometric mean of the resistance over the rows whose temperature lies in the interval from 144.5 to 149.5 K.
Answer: 1.46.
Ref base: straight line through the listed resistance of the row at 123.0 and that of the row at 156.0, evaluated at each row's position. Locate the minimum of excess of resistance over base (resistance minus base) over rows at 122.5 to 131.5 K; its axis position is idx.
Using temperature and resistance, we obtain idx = 131.0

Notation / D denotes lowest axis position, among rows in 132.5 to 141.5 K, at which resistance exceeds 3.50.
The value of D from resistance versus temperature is 133.0 K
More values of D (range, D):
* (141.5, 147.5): 142.0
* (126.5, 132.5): 127.0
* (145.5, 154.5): 146.0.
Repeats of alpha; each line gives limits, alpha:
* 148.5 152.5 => -3.03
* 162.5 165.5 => -3.04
